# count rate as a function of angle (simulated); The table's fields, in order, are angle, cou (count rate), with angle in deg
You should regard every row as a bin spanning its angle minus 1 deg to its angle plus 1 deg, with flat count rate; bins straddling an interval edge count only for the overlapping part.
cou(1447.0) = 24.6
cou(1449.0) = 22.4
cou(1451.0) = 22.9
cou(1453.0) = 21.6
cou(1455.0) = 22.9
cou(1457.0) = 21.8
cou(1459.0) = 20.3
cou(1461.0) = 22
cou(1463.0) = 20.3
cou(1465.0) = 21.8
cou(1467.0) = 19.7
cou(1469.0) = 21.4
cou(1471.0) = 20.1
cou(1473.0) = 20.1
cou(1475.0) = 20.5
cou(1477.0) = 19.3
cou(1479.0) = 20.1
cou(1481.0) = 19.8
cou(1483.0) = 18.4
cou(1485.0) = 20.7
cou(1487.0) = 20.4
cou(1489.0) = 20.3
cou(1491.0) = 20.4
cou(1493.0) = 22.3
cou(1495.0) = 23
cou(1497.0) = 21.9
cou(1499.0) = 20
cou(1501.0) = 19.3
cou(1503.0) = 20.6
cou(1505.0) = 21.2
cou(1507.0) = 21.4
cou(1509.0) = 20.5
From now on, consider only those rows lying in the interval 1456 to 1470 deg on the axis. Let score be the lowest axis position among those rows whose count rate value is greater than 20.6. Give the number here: 1457.0 deg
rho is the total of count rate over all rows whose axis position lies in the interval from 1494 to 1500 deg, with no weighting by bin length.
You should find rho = 64.9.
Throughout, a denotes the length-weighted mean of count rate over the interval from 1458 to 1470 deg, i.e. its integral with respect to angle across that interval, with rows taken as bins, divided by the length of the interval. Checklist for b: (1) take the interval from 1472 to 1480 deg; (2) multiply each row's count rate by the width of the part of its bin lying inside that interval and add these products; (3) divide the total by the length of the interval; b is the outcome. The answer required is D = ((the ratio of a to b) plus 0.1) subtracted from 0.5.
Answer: -0.65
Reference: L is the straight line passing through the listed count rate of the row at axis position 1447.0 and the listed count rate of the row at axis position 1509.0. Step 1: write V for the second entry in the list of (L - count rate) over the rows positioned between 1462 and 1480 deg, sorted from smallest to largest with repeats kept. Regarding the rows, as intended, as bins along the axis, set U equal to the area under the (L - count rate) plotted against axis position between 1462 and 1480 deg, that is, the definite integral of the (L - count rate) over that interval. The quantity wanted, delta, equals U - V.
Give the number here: 46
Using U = 48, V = 1.7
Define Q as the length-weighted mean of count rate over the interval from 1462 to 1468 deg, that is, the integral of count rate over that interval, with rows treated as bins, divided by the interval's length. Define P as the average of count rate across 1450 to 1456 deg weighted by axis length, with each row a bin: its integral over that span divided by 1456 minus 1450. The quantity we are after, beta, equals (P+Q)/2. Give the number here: 21.5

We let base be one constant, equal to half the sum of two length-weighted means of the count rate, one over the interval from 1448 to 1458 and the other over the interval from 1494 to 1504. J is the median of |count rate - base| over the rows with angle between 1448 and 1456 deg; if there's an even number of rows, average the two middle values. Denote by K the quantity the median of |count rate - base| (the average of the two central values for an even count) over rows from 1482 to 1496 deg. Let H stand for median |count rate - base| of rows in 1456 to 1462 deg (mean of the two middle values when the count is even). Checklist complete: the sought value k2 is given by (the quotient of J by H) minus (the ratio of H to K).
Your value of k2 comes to 2.5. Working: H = 0.4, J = 1.01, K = 1.2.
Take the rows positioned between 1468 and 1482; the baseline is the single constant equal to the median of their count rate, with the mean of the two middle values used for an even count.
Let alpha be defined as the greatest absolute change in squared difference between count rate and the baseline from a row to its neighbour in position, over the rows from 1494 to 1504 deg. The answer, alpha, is 5.2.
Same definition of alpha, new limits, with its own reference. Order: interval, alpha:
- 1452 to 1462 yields 5.6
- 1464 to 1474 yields 2.7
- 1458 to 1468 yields 3.6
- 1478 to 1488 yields 2.8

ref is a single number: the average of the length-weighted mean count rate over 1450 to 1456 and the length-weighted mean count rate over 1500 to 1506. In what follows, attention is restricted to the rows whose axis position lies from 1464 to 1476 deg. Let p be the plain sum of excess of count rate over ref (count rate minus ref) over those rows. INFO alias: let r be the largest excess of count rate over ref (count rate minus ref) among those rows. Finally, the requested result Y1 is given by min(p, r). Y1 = -5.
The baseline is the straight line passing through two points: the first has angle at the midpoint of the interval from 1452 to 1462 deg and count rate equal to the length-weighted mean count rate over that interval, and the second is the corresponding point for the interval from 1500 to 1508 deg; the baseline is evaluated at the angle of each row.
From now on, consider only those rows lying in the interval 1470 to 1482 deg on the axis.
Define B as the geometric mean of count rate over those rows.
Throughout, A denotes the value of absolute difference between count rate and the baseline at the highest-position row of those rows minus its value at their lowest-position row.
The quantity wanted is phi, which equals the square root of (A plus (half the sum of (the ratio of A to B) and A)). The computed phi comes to 0.32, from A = 0.07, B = 20.0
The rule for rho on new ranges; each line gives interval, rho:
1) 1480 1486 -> 58.9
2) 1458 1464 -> 62.6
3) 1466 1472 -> 61.2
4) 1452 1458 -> 66.3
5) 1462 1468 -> 61.8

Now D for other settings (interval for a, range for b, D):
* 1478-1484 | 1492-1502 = -0.51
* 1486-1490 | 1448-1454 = -0.51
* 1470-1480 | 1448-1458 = -0.50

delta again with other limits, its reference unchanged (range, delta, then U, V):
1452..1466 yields 30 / 32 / 1.6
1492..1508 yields -1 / -2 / -0.8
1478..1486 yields 18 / 20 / 2.4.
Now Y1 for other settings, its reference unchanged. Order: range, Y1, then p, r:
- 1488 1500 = -1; -1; 1.6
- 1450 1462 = 1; 3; 1.5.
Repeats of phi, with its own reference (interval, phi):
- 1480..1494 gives 0.30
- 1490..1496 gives 1.58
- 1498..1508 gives 0.40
